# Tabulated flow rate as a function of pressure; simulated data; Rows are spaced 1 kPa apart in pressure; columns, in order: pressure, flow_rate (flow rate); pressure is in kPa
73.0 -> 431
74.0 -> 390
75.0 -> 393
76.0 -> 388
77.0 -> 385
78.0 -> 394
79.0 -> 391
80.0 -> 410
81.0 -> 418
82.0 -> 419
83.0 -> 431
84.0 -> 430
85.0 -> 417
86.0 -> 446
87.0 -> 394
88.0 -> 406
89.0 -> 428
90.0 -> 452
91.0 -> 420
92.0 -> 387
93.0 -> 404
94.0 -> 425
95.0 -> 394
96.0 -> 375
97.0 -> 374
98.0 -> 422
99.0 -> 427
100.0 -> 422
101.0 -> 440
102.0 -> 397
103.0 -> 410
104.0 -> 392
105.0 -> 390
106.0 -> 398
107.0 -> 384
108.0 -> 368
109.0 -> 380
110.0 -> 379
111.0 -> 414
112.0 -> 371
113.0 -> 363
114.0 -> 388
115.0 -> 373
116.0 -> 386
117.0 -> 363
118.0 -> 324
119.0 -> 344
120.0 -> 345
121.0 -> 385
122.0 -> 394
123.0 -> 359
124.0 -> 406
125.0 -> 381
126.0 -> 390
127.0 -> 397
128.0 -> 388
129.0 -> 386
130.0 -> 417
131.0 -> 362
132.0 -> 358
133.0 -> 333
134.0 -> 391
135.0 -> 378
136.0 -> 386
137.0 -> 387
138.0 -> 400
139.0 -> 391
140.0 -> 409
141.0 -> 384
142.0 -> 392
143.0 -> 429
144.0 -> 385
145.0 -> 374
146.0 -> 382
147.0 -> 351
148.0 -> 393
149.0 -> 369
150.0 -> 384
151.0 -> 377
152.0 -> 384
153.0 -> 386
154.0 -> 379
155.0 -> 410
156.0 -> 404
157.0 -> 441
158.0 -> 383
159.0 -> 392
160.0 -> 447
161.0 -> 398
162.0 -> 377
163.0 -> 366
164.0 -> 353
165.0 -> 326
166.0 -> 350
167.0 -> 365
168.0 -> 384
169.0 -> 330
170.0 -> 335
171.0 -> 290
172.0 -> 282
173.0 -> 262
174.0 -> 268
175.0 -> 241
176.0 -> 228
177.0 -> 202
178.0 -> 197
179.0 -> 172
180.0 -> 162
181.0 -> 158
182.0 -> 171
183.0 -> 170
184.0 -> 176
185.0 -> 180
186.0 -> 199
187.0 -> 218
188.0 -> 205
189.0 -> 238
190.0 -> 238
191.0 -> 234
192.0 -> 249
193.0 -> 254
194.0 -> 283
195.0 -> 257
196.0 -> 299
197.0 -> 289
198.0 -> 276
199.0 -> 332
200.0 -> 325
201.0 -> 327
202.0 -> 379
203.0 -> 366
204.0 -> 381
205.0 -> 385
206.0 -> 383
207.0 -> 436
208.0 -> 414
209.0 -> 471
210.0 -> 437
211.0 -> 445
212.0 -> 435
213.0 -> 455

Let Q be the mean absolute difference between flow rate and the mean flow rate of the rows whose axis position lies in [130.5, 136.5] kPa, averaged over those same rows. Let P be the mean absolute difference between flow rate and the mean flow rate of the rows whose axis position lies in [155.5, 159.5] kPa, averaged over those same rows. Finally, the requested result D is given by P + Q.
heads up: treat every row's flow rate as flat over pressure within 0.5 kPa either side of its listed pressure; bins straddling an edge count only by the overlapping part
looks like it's 35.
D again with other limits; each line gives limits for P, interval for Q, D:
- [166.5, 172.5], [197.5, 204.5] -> 60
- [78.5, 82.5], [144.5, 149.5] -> 20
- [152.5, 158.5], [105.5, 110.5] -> 25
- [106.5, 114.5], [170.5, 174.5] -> 21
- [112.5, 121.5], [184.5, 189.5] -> 33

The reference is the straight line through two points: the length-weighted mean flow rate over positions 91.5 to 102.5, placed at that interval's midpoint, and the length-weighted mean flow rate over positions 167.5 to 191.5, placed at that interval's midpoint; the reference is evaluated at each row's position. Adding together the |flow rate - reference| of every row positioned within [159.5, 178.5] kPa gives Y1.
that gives 1354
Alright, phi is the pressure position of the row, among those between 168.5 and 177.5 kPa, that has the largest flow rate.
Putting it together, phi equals 170.0 kPa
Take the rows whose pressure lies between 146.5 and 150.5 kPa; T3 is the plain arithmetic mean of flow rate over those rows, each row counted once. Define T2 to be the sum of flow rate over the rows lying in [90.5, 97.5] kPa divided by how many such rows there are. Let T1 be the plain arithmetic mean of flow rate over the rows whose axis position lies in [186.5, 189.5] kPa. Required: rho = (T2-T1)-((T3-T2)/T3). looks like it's 177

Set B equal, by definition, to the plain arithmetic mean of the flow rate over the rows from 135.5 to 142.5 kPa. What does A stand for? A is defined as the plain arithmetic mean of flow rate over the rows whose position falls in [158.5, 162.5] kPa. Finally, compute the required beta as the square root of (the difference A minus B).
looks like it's 3.3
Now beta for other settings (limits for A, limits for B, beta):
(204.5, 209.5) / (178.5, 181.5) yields 15.9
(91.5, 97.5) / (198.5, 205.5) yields 6.1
